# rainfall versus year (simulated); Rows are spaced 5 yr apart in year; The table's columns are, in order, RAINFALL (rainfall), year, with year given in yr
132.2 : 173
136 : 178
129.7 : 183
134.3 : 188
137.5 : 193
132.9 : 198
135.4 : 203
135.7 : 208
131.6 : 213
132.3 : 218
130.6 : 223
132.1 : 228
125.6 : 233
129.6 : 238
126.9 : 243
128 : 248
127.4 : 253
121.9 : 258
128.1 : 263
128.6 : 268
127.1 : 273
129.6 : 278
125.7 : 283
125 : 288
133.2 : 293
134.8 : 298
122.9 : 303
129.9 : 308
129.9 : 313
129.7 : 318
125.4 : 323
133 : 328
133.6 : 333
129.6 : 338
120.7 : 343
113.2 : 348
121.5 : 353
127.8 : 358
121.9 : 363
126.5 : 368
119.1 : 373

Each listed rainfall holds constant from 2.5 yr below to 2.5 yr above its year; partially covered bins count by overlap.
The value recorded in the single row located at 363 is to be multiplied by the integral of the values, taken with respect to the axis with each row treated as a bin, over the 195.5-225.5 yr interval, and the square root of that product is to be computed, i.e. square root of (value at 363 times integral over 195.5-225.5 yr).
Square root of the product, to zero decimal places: 698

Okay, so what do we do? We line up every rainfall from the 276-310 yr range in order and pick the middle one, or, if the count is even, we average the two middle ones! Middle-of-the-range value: 130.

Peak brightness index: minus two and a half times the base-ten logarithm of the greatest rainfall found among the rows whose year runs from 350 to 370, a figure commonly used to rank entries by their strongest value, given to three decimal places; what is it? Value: -5.266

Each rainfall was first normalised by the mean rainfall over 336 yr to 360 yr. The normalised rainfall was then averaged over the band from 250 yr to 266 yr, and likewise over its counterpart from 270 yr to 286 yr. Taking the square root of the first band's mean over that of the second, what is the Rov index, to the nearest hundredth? 0.99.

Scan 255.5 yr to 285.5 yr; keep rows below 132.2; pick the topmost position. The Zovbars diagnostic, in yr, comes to 283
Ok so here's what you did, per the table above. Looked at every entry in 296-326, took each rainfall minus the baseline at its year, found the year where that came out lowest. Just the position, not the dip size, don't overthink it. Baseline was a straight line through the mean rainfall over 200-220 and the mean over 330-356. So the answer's 303 yr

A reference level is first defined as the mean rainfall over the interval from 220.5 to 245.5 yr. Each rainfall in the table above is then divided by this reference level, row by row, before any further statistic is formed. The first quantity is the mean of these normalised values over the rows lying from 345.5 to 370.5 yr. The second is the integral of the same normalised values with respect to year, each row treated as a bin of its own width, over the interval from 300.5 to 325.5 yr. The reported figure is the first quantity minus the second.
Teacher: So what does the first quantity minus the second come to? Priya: -23.8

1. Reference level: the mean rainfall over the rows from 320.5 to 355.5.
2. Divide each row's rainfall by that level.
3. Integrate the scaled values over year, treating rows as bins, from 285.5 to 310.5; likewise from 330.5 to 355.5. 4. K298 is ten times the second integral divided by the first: 9.6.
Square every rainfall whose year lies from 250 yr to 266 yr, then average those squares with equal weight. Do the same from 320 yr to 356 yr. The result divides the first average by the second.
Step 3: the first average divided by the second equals 1.01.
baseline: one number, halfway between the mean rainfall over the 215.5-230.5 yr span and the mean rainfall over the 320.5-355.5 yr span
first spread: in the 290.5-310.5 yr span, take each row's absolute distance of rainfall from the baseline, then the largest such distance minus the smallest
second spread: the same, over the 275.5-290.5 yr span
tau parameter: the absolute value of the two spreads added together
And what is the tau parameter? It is 7.3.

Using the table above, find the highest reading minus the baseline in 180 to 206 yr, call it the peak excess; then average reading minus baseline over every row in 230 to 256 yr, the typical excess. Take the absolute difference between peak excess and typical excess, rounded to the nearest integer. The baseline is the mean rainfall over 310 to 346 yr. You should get 10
